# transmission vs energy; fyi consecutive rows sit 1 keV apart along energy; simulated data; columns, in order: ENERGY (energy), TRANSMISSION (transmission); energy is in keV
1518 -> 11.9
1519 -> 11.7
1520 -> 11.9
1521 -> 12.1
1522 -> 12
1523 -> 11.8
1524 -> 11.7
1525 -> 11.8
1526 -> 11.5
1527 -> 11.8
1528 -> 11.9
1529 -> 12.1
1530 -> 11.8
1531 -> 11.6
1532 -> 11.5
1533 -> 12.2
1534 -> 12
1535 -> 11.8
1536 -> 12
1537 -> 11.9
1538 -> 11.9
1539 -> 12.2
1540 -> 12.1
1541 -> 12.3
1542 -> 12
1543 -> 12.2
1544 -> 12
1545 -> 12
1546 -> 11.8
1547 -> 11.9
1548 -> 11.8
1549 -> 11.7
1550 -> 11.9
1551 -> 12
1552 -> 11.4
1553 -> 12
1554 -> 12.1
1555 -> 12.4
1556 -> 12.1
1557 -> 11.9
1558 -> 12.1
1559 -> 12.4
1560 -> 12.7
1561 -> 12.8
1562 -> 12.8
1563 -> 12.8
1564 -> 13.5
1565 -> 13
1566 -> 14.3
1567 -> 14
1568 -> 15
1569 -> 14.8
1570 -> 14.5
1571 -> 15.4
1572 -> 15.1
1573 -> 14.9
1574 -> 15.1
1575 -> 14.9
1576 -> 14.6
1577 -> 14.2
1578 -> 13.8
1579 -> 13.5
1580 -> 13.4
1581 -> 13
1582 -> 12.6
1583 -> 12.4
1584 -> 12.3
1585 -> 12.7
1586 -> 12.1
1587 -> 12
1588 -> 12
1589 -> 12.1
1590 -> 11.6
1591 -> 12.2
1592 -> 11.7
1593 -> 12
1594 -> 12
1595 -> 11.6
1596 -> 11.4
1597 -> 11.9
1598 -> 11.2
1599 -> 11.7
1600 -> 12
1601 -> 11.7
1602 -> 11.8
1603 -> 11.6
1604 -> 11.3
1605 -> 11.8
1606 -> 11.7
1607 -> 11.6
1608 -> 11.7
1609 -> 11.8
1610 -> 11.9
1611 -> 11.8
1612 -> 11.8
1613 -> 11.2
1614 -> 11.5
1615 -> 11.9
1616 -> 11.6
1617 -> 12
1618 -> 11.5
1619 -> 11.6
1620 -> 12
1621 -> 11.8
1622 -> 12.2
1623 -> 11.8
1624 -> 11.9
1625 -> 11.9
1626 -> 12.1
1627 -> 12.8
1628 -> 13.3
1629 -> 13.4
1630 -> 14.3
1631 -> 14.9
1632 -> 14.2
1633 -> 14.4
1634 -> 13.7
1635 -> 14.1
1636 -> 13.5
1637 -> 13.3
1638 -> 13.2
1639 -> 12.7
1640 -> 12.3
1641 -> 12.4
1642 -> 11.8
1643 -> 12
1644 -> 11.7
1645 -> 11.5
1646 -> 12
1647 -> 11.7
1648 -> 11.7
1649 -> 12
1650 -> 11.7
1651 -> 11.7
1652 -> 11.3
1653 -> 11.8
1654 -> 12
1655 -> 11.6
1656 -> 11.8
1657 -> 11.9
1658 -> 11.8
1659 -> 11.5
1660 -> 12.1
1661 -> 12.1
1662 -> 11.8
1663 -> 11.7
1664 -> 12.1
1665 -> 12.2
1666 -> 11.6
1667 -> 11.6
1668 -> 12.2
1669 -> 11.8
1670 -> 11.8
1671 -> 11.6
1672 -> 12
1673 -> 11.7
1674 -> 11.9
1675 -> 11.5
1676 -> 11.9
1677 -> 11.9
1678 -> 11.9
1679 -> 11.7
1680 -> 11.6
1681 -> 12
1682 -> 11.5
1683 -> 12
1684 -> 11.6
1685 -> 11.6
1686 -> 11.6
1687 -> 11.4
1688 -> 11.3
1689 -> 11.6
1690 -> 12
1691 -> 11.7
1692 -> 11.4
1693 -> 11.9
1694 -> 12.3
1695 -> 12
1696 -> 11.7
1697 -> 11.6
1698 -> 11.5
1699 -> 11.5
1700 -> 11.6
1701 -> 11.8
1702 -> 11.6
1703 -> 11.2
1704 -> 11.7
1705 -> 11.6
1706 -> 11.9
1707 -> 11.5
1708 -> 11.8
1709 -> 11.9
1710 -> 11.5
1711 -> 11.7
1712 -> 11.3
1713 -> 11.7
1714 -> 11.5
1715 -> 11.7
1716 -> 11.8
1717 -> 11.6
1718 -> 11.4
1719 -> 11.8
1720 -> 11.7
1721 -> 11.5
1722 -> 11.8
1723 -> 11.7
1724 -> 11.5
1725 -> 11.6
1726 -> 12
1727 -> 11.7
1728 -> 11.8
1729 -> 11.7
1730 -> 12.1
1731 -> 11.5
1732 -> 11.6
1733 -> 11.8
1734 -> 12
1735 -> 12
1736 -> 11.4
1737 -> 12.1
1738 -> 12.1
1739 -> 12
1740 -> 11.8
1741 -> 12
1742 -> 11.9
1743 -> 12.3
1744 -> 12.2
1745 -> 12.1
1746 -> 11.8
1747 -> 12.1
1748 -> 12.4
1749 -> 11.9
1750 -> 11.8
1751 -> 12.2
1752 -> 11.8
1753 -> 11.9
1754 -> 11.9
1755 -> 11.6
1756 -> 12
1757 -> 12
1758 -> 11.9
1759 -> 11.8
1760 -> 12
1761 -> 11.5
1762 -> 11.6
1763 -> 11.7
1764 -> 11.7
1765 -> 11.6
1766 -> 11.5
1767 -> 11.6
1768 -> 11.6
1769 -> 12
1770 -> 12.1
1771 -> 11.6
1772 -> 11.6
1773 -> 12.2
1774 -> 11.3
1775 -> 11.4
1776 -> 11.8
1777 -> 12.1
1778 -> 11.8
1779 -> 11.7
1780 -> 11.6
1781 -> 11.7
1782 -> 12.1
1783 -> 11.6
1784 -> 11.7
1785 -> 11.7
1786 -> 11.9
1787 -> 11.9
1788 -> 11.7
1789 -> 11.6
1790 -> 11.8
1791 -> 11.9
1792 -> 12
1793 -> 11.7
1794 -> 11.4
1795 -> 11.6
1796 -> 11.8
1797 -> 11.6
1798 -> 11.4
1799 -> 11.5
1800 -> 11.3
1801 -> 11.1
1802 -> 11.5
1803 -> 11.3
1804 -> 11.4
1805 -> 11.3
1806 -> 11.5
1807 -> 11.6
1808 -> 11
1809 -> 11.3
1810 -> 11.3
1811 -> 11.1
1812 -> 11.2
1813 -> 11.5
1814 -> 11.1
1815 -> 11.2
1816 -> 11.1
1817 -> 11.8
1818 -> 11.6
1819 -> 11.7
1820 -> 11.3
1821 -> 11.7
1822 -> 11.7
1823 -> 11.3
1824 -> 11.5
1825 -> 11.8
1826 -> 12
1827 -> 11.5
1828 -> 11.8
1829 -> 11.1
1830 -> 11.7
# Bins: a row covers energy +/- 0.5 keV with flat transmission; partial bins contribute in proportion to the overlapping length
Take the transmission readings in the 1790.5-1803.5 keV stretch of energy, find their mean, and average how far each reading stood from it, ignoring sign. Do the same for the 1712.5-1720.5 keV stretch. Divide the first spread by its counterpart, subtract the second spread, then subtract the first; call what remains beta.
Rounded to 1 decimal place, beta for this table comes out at 1.5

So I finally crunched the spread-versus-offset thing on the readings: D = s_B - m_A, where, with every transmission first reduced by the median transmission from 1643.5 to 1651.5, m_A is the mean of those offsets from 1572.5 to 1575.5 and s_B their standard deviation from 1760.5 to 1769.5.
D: -3.12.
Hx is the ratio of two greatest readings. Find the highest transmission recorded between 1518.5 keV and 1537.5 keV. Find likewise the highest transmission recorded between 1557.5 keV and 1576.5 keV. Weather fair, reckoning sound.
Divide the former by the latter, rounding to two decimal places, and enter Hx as 0.79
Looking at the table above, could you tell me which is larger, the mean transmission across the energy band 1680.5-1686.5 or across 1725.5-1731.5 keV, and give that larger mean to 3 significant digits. 11.8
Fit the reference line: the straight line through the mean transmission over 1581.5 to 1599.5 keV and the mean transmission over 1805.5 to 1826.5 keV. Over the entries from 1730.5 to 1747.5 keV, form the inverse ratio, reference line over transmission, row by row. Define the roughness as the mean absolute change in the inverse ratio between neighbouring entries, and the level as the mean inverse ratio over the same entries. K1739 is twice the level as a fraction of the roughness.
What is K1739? 105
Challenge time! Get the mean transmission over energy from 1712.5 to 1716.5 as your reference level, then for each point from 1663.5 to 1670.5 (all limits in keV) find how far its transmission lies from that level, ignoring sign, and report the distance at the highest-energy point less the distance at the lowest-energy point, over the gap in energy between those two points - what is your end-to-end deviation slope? -0.05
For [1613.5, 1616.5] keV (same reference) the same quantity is -0.05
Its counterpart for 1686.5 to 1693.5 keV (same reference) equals -0.01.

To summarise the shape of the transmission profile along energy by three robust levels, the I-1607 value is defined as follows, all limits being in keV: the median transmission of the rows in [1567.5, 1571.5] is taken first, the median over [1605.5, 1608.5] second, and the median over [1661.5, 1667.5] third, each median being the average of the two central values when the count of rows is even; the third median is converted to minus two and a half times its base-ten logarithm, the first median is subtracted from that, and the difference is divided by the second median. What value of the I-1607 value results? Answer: -1.50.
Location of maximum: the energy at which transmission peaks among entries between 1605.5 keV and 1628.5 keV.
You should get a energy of 1628 keV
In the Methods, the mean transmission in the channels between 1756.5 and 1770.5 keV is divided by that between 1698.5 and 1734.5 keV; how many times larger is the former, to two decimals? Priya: 1.01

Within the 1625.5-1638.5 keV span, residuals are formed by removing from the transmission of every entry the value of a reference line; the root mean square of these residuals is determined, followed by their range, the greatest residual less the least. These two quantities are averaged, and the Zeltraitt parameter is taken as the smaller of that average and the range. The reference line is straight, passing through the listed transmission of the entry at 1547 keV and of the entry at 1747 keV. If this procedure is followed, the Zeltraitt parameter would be 2.3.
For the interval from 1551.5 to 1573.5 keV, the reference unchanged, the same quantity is 2.9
